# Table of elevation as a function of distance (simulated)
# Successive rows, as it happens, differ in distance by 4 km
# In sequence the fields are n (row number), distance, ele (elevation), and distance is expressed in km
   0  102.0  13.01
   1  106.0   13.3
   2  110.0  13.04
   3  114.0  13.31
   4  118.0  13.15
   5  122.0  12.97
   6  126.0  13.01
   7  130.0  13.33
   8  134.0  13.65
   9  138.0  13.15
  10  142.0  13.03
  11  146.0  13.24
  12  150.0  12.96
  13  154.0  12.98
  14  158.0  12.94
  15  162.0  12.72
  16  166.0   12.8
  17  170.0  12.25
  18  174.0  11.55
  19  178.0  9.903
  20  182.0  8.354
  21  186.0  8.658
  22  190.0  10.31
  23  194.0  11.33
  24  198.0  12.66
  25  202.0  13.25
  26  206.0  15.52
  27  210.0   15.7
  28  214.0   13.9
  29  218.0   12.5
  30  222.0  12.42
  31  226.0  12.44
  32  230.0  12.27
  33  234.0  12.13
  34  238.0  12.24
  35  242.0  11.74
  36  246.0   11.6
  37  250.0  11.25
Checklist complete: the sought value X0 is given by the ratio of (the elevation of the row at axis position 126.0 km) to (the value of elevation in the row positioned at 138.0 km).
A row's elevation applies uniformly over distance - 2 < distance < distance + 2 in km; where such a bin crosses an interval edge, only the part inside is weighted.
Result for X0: 0.99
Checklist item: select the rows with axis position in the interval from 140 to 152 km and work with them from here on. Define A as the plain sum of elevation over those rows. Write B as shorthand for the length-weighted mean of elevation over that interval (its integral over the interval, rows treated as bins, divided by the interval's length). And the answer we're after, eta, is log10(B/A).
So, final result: -0.5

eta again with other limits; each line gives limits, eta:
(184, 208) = -0.8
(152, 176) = -0.8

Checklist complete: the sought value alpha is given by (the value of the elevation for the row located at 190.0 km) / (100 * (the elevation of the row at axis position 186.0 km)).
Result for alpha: 0.0119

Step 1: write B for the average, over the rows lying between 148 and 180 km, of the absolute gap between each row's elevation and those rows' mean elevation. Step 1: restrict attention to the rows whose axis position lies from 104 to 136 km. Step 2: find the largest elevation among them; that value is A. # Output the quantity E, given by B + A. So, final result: 14.4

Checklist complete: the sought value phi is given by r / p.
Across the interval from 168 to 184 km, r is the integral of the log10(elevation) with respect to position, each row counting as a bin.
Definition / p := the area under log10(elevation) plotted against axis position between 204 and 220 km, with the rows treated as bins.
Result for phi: 0.88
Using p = 18.5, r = 16.3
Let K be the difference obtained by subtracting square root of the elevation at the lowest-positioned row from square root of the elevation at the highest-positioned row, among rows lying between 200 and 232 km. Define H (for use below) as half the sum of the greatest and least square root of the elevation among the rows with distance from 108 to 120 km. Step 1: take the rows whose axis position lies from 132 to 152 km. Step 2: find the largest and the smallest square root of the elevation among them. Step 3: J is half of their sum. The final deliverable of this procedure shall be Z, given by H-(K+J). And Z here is 0.1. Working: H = 3.63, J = 3.65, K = -0.14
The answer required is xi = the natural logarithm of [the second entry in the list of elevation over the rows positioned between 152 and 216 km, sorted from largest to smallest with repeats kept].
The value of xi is 2.74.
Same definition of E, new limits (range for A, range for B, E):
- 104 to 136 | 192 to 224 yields 14.9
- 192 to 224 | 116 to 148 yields 15.9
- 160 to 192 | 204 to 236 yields 14.1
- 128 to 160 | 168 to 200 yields 15.0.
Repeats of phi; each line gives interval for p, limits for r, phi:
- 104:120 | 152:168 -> 0.99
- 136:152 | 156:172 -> 0.99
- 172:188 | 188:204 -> 1.10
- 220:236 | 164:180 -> 0.98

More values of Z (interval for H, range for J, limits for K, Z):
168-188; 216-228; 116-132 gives -0.4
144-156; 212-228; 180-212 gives -1.1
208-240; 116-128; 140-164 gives 0.2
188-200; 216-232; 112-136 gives -0.2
